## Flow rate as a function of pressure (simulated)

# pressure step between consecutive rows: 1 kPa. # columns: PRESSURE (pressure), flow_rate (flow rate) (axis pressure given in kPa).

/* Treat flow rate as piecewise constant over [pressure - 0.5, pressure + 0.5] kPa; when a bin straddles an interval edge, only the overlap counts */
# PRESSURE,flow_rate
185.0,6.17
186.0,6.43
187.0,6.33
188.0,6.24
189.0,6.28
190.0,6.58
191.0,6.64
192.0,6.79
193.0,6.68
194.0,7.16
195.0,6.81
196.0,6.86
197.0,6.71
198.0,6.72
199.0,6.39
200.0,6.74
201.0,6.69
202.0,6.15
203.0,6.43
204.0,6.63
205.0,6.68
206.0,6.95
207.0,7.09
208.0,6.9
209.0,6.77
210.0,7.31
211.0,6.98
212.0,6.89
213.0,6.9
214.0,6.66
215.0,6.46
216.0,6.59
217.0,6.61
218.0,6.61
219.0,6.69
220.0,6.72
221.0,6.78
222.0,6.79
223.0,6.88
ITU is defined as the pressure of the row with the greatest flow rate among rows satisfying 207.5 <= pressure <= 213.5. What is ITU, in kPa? 210.0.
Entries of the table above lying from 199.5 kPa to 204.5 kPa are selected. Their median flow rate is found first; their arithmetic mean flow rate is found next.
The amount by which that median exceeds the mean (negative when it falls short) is 0.102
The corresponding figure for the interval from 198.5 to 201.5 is 0.083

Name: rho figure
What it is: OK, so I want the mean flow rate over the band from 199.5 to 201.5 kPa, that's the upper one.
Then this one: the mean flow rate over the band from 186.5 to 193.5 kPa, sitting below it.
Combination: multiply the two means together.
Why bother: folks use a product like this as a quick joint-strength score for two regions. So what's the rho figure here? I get 44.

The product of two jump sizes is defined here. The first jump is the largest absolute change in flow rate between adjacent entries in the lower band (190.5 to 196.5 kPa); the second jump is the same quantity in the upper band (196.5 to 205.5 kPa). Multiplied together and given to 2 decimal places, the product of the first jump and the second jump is 0.26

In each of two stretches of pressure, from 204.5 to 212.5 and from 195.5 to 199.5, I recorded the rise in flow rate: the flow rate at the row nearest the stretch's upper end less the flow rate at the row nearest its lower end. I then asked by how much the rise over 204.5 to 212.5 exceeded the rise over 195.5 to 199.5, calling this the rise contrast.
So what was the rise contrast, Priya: 0.7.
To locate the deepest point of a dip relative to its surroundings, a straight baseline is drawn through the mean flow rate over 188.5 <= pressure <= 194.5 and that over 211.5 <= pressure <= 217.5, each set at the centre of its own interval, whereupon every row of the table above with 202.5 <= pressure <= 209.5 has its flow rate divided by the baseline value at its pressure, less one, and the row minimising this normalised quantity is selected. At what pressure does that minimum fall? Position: 203.0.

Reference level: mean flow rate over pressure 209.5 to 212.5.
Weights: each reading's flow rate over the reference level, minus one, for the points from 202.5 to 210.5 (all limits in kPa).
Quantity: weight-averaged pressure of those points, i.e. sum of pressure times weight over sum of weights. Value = 204.3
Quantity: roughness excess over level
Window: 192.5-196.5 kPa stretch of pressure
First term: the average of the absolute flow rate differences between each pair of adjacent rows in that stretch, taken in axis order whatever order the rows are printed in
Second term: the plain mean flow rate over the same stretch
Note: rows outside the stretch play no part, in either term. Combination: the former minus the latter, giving -6.58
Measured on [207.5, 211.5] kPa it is -6.66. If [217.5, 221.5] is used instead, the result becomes -6.64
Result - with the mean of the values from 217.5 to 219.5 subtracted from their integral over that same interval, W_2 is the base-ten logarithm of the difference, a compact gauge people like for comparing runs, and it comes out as 0.823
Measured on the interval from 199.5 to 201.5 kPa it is 0.827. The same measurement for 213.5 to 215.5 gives 0.817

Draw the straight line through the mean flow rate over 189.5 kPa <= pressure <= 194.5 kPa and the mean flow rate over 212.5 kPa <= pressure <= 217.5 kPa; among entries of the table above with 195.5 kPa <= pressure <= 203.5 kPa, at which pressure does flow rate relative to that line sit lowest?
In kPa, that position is 202.0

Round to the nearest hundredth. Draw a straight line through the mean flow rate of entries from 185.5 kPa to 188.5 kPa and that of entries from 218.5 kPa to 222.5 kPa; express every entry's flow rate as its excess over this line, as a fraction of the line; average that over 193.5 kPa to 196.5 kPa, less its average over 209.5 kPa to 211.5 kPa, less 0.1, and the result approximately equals -0.10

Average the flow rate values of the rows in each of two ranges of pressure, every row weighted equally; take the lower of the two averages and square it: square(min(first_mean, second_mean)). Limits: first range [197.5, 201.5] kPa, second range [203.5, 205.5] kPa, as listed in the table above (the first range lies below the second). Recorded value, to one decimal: 44.0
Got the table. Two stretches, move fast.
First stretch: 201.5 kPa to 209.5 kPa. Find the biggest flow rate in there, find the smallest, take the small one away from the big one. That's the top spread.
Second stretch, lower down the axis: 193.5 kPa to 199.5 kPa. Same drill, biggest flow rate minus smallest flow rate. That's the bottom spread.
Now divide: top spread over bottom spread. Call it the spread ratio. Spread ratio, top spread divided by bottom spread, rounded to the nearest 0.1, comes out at 1.2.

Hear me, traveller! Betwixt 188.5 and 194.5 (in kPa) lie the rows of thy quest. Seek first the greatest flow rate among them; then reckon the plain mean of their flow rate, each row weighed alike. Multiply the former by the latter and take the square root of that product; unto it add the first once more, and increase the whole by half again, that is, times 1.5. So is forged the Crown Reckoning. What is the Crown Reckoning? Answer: 21.1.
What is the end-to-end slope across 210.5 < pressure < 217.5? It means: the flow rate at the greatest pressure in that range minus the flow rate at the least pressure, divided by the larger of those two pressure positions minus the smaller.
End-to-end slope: -0.06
